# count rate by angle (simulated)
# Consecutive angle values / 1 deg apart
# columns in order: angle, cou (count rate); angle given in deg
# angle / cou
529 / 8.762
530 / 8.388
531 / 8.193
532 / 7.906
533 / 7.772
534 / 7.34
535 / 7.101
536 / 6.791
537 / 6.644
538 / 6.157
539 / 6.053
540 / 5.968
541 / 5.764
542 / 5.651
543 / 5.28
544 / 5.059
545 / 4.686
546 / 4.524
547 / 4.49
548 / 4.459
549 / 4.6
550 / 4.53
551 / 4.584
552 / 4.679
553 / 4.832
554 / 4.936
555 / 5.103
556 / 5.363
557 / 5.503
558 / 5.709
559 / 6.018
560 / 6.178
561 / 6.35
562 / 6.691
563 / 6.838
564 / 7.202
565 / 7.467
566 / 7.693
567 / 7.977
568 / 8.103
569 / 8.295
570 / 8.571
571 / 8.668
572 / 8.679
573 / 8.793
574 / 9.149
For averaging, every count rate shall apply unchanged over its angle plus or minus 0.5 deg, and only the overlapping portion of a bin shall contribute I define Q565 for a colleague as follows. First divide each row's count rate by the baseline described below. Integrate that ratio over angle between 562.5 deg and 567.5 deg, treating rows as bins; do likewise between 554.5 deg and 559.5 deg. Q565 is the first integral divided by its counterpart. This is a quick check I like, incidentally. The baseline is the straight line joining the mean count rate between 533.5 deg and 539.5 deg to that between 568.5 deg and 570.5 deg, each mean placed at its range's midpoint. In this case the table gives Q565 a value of 1.27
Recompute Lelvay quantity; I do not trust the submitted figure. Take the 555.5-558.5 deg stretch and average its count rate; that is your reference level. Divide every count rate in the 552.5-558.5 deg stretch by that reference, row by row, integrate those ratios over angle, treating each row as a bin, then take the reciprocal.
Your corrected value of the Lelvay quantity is 0.18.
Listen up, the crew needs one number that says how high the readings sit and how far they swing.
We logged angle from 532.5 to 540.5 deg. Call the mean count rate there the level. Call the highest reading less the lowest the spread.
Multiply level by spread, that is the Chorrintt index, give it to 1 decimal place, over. 12.1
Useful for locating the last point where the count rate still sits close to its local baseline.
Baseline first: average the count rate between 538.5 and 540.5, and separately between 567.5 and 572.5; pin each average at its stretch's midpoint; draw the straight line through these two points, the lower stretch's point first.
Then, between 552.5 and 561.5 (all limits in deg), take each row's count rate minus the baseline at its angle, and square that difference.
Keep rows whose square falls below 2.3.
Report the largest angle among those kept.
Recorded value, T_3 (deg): 561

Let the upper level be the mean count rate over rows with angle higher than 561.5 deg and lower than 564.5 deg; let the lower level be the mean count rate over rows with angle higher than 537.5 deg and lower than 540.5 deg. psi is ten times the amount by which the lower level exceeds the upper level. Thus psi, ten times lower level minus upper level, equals -9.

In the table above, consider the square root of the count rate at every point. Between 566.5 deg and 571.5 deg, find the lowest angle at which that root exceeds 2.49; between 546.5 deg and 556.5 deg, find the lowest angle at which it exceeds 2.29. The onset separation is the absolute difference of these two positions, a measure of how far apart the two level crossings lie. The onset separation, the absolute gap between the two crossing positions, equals 11 deg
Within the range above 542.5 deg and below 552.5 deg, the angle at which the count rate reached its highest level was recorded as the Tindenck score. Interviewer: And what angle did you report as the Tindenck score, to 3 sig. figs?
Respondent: 543 deg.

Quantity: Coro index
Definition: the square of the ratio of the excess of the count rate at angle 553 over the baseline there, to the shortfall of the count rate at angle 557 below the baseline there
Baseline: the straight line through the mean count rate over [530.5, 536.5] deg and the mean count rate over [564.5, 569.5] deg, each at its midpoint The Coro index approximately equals 1.6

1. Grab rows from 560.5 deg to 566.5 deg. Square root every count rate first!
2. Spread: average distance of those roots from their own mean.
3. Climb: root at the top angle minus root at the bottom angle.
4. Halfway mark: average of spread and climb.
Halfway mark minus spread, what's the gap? 0.09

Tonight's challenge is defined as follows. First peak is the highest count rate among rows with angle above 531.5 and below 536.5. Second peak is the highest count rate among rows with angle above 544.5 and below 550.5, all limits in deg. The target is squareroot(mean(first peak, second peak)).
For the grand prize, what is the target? 2.51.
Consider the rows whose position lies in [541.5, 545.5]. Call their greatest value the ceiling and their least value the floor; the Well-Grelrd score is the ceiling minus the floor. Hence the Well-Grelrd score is 1.0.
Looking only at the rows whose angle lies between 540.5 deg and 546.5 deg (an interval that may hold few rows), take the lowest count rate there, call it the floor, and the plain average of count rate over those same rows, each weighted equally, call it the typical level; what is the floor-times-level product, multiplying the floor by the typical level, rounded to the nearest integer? 23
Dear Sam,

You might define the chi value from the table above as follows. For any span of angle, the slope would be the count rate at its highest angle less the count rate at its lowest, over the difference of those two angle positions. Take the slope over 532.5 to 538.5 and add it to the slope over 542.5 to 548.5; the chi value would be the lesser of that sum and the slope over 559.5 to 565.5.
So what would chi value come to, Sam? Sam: -0.5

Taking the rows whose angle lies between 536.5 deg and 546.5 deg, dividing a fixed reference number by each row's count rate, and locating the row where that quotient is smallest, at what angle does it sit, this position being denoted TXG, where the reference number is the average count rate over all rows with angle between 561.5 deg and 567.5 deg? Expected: 537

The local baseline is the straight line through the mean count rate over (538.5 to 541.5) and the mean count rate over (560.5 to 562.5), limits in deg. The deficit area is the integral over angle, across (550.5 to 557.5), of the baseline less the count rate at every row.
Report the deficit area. 9.2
